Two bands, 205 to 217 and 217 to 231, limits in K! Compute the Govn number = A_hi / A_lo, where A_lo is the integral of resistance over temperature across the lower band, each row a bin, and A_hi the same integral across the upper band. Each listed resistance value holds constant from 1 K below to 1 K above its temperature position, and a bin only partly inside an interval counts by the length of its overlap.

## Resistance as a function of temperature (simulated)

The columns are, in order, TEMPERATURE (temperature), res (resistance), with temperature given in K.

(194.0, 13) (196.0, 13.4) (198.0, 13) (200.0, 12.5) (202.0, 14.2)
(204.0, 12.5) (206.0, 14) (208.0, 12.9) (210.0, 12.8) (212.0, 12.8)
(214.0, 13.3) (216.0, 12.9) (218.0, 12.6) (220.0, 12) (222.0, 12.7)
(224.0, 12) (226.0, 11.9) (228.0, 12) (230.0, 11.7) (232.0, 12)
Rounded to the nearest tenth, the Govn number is 1.1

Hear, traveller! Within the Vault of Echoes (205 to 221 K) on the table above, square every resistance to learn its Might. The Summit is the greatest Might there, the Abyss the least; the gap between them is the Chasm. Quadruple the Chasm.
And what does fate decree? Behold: 208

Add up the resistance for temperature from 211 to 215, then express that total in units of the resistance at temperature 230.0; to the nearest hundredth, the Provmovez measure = 2.23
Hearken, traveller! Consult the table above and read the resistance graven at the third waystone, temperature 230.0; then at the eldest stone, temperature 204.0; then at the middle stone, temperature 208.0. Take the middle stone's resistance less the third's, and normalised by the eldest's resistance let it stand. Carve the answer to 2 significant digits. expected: 0.096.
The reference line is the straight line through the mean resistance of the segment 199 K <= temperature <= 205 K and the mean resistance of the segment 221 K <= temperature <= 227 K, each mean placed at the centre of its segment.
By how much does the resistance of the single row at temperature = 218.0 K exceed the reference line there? 0.16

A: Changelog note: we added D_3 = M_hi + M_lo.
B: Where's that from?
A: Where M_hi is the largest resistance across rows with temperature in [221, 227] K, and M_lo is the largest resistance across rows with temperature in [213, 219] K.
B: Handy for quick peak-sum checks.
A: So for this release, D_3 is 26.0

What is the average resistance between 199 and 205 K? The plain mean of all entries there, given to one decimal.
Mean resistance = 13.1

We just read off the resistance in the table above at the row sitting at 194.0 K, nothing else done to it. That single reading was 13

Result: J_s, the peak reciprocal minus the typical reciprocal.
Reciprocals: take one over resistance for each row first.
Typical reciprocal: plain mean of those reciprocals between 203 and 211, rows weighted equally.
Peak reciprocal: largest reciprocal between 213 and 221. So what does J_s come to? 0.0066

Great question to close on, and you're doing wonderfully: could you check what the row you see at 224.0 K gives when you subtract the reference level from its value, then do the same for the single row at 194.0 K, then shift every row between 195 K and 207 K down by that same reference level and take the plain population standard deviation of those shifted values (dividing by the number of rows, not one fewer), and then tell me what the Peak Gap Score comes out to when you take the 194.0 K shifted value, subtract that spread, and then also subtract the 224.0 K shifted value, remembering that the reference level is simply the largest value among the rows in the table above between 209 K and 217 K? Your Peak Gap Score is 0.3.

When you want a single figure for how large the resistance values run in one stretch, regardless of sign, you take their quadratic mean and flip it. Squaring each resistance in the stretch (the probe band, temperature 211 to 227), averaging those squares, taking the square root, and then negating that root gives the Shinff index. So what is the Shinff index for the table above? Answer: -12.5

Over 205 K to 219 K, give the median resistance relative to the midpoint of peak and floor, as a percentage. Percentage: 97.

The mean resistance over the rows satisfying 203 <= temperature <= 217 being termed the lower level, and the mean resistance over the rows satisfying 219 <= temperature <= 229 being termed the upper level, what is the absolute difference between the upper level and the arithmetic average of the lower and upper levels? 0.45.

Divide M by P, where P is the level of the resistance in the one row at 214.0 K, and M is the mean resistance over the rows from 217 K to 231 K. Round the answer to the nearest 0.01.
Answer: 0.91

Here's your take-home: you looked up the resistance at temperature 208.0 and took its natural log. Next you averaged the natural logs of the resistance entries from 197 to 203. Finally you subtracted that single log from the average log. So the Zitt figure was 0.024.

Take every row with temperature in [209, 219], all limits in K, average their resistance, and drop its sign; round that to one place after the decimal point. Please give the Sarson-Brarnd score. 12.9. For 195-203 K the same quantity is 13.3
